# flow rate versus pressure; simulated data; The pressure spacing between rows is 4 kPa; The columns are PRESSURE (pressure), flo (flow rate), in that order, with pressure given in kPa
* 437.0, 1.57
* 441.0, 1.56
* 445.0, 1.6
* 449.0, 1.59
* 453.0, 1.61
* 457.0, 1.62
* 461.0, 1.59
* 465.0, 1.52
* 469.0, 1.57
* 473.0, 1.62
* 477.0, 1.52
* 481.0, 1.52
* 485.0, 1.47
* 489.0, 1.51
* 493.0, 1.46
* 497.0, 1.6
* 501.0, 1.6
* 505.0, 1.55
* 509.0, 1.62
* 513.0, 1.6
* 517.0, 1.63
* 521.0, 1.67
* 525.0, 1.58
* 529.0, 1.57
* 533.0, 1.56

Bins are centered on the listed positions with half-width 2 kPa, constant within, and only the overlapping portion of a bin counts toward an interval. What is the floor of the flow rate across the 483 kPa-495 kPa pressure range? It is 1.46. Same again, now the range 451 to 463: 1.59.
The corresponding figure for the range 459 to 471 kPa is 1.52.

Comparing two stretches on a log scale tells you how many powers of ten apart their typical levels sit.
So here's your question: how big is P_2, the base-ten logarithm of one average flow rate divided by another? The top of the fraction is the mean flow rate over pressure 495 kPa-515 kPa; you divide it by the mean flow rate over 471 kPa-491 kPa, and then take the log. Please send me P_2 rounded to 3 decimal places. 0.018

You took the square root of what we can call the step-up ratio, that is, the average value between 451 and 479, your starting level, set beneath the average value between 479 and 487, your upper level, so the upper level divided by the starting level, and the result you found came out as 0.97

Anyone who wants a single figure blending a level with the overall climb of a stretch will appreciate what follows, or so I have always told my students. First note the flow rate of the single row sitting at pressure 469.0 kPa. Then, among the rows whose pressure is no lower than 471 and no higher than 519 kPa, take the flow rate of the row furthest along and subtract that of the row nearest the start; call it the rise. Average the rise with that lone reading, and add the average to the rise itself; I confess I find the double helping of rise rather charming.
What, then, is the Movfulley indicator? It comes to 0.80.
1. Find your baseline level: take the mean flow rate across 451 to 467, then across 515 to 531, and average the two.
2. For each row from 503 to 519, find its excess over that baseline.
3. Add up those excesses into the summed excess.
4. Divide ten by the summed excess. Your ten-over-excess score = 2000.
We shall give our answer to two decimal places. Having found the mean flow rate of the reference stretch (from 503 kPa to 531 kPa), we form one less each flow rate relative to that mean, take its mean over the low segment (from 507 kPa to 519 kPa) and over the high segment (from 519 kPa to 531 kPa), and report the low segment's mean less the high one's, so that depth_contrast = -0.01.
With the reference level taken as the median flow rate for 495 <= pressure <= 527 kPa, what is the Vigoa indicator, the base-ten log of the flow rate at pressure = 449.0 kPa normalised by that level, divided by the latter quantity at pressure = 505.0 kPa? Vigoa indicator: 0.20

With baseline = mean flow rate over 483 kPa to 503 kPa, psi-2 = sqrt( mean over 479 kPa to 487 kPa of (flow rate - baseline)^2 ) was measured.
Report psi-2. 0.041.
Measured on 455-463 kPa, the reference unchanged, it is 0.078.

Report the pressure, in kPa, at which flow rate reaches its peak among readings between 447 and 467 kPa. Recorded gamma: 457.0 kPa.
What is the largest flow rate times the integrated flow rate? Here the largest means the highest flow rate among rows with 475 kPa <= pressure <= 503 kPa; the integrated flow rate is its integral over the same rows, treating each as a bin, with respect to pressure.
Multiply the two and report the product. 68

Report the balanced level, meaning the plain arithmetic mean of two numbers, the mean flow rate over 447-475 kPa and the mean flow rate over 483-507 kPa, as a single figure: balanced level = 1.560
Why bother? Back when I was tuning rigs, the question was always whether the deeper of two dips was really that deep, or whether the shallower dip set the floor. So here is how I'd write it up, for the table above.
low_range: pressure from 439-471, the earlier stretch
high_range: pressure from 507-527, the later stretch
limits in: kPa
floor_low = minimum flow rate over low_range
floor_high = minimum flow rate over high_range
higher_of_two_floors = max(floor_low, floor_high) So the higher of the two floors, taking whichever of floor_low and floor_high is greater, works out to 1.58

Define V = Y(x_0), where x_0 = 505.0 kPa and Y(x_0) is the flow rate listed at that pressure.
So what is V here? 1.55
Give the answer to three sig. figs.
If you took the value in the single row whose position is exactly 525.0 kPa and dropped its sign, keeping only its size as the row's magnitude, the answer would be 1.58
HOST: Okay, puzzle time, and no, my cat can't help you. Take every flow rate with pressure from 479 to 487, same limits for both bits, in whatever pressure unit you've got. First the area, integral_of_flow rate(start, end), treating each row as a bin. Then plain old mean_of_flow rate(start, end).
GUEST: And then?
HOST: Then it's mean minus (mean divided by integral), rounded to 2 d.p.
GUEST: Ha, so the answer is 1.37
